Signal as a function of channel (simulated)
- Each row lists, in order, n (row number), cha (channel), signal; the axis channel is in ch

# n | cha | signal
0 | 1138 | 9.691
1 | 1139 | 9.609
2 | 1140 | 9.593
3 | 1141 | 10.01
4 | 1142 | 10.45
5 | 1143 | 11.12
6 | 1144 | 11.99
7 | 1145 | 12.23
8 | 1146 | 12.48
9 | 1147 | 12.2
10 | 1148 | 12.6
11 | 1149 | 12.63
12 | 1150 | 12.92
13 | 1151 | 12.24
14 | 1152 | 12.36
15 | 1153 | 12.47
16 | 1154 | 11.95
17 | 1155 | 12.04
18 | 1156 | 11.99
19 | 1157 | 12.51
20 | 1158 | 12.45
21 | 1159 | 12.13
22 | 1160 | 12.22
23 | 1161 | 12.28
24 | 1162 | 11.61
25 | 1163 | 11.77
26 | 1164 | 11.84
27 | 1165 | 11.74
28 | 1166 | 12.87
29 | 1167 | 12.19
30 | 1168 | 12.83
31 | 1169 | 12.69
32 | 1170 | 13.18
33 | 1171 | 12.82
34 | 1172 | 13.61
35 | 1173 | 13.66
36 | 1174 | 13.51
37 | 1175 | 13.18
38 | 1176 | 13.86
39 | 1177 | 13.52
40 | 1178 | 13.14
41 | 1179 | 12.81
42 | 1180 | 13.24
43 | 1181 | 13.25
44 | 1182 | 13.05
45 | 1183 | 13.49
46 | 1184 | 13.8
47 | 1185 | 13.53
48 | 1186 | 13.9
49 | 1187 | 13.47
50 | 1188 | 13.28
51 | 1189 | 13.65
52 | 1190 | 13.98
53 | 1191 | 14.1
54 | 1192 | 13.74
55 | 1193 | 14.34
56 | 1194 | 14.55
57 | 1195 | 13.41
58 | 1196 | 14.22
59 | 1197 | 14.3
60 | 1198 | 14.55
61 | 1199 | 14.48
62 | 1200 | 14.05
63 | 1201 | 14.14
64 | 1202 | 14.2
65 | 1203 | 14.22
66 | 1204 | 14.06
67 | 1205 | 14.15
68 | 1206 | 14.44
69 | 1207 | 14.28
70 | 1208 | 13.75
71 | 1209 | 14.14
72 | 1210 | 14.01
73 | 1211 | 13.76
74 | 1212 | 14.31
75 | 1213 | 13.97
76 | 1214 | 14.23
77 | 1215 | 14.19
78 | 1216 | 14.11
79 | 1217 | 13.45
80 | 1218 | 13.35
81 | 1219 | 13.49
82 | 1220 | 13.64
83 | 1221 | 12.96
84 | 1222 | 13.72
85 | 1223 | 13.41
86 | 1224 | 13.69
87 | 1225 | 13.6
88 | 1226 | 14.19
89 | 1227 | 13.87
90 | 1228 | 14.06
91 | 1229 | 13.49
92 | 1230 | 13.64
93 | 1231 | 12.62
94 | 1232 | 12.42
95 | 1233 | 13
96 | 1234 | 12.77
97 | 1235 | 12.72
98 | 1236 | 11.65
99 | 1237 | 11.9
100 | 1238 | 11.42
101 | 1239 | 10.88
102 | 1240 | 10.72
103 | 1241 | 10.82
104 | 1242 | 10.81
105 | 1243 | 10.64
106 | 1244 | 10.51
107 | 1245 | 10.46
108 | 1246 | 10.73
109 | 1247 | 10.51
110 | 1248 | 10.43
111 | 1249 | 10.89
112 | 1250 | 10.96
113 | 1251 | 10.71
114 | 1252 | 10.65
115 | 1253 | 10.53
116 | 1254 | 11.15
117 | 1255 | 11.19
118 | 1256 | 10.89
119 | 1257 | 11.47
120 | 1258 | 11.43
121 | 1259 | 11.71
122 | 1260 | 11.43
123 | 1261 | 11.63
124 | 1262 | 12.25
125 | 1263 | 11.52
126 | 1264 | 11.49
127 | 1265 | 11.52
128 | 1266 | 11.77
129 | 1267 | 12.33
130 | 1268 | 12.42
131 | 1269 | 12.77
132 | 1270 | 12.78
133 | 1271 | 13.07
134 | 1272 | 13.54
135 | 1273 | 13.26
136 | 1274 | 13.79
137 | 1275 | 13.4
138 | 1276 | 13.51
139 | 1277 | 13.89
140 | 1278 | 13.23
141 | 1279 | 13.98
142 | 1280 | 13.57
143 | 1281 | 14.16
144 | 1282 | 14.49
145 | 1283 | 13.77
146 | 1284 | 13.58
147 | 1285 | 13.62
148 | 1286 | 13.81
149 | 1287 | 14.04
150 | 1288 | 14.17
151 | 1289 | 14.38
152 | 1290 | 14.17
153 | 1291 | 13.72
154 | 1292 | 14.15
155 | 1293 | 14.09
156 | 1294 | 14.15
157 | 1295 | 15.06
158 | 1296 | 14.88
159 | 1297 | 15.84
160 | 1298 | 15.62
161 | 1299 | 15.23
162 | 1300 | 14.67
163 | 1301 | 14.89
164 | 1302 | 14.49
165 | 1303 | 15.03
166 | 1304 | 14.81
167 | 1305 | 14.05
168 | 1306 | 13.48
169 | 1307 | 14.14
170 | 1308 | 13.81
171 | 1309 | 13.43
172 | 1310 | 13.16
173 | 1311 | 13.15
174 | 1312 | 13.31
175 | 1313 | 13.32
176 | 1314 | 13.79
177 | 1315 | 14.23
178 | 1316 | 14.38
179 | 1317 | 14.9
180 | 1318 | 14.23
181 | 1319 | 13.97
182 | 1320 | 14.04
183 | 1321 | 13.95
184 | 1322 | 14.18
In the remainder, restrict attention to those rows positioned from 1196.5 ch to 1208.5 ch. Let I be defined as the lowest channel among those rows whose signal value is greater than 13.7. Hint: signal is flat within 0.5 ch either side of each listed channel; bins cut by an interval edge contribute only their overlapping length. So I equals 1197 ch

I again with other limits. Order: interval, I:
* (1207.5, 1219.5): 1208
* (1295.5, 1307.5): 1296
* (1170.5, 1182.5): 1176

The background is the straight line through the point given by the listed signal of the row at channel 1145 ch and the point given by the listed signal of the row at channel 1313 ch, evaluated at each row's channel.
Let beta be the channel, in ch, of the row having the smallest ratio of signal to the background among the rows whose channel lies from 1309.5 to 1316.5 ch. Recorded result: 1311 ch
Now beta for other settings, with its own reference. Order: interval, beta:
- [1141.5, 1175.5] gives 1142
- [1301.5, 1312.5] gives 1311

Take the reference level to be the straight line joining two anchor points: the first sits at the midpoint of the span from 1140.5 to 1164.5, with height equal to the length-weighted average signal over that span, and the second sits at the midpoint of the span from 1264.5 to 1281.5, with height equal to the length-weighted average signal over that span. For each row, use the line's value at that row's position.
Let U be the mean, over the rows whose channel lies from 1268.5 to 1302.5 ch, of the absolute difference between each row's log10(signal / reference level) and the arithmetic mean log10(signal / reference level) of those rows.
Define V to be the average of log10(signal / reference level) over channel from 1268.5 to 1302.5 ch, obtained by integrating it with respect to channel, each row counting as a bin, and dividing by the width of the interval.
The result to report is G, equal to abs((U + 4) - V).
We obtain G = 3.99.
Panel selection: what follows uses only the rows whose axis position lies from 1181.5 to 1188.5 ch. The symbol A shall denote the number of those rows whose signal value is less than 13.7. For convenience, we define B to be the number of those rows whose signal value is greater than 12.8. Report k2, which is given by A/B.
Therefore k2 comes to 0.7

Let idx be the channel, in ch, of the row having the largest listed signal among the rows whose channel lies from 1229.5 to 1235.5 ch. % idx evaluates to 1230 ch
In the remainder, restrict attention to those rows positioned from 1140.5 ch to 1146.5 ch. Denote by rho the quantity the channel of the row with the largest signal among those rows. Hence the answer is 1146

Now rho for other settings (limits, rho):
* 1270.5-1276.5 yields 1274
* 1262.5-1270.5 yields 1270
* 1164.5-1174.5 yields 1173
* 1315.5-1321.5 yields 1317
